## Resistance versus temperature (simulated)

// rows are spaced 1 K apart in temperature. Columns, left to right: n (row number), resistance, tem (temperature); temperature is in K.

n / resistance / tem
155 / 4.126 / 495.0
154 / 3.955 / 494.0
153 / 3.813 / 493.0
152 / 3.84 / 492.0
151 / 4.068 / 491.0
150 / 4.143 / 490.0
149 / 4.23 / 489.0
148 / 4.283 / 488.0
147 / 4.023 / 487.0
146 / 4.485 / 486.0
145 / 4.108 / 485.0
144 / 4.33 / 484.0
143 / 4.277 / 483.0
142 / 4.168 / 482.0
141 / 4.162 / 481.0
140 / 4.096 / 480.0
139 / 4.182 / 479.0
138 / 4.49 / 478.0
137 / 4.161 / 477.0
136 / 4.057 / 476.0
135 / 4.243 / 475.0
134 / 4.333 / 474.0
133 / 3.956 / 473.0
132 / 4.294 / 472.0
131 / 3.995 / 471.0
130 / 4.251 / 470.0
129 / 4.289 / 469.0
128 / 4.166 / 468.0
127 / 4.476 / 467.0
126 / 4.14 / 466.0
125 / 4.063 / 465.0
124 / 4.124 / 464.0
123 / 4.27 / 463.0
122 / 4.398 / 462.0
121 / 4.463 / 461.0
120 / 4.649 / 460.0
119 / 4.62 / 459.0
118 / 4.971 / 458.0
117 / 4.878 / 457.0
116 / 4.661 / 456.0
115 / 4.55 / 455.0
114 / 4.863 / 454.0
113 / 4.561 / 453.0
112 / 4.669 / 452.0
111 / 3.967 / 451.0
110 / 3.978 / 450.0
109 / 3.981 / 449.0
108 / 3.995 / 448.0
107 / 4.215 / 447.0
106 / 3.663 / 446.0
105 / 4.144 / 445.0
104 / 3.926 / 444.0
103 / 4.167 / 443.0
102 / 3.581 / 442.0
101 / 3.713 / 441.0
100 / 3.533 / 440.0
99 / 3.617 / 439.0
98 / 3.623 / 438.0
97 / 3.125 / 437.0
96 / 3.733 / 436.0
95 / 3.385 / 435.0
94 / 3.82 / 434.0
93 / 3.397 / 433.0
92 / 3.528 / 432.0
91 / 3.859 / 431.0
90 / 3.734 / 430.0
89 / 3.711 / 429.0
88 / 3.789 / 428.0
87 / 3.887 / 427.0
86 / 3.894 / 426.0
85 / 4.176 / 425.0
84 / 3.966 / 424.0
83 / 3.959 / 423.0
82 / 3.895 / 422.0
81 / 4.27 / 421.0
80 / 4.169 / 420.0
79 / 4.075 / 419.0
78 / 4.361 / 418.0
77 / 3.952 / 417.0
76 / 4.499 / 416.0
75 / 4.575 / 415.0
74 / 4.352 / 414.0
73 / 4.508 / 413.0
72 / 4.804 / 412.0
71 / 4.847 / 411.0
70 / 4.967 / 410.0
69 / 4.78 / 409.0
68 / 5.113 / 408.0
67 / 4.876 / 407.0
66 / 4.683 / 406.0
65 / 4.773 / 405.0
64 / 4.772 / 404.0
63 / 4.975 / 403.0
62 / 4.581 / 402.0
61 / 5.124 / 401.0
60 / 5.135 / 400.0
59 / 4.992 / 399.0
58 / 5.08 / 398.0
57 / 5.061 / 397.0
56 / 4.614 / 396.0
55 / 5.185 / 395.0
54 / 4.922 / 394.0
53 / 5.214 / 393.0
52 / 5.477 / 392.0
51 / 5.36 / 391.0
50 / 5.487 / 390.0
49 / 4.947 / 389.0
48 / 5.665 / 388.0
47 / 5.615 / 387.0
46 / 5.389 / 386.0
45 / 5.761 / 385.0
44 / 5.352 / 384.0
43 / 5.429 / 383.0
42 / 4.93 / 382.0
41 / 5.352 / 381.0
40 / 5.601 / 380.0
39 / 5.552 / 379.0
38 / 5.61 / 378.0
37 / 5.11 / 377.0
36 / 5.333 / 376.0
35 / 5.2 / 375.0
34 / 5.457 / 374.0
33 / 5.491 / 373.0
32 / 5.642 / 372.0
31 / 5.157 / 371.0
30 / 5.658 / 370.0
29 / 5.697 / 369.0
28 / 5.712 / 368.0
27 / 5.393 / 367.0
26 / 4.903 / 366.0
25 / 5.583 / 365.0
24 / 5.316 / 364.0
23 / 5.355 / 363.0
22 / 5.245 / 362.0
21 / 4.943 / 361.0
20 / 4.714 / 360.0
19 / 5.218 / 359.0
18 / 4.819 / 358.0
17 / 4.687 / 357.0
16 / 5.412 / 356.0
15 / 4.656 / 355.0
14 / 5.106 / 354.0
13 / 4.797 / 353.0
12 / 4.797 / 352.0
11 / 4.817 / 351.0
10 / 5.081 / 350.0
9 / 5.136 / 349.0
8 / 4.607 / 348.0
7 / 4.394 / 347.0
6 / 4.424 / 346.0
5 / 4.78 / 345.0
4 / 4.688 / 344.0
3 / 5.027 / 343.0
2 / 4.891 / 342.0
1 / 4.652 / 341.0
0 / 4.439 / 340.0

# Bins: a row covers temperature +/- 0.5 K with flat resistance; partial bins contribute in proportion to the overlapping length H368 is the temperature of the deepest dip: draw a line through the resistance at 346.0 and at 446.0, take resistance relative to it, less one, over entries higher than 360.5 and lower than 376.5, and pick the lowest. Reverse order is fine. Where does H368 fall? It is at 361.0 K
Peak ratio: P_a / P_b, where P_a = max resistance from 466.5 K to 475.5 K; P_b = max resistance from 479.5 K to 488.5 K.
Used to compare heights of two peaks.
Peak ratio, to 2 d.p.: 1.00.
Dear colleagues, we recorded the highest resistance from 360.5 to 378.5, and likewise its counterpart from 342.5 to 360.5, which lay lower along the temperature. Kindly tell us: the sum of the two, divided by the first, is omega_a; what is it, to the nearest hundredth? 1.95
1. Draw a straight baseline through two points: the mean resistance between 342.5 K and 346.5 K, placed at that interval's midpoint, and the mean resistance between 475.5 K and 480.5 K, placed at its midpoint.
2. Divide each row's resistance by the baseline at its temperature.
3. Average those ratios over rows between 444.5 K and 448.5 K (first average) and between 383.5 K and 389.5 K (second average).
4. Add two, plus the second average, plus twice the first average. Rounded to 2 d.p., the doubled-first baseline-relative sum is 5.05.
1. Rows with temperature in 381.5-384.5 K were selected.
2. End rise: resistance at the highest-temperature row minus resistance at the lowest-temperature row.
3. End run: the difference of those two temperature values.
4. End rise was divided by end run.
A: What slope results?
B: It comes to 0.21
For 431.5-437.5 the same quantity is -0.08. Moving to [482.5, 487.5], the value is -0.06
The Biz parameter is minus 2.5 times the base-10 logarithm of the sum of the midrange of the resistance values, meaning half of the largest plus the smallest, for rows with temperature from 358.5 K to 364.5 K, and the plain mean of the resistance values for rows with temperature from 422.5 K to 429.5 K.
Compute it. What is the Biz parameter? -2.38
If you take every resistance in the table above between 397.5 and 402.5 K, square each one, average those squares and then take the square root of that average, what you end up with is 4.99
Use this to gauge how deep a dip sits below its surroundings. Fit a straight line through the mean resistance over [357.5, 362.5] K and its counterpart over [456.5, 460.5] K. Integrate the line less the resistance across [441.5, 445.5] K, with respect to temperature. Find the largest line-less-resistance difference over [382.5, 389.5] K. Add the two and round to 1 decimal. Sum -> 3.4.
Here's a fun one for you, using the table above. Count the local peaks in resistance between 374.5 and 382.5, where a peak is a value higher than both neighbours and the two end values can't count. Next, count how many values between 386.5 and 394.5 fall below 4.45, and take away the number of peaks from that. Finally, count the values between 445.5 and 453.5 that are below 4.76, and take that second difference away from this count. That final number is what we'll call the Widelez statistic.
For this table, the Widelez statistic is 11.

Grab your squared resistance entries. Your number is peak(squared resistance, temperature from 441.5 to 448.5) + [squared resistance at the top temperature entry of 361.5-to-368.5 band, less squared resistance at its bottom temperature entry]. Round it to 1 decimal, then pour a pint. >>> 22.9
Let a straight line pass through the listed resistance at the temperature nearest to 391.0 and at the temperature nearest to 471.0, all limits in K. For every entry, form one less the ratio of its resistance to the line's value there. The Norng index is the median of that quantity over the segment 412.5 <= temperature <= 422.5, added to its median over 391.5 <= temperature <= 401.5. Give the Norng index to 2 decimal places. 0.15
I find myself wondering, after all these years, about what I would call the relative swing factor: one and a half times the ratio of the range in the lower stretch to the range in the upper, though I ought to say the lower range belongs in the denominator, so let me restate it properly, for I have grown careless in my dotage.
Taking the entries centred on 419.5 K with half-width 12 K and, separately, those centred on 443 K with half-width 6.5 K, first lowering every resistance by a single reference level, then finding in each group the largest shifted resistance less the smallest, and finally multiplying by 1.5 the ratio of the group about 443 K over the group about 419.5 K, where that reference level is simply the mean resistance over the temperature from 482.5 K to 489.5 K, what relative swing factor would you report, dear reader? 1.17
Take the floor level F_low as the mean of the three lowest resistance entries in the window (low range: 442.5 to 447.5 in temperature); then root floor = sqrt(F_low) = 1.98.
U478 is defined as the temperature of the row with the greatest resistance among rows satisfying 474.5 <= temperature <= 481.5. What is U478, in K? 478.0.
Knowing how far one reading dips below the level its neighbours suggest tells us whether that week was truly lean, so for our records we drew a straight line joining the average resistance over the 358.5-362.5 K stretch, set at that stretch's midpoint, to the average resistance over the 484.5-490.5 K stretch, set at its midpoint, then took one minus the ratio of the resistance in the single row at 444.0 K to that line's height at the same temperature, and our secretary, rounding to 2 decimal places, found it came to 0.13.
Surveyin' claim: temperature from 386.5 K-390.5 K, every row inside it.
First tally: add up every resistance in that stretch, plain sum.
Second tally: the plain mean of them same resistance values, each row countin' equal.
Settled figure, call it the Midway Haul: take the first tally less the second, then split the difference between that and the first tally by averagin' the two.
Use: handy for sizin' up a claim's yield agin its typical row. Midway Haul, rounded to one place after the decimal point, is 19.0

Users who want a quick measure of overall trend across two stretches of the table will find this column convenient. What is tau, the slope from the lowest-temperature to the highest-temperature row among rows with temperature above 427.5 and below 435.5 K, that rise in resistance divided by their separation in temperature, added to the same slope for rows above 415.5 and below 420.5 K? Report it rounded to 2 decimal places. -0.14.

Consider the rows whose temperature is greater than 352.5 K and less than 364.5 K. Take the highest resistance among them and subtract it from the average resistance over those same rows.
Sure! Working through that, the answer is -0.39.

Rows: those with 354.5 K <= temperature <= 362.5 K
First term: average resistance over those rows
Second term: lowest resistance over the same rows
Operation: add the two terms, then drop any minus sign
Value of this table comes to 9.6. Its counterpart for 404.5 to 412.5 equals 9.5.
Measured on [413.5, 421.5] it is 8.2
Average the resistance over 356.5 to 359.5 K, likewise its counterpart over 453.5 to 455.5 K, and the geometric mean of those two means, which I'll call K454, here 4.8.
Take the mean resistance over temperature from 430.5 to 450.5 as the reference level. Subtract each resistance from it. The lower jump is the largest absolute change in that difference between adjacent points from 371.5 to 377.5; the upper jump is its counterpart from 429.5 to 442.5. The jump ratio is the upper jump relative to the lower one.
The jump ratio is 2.4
